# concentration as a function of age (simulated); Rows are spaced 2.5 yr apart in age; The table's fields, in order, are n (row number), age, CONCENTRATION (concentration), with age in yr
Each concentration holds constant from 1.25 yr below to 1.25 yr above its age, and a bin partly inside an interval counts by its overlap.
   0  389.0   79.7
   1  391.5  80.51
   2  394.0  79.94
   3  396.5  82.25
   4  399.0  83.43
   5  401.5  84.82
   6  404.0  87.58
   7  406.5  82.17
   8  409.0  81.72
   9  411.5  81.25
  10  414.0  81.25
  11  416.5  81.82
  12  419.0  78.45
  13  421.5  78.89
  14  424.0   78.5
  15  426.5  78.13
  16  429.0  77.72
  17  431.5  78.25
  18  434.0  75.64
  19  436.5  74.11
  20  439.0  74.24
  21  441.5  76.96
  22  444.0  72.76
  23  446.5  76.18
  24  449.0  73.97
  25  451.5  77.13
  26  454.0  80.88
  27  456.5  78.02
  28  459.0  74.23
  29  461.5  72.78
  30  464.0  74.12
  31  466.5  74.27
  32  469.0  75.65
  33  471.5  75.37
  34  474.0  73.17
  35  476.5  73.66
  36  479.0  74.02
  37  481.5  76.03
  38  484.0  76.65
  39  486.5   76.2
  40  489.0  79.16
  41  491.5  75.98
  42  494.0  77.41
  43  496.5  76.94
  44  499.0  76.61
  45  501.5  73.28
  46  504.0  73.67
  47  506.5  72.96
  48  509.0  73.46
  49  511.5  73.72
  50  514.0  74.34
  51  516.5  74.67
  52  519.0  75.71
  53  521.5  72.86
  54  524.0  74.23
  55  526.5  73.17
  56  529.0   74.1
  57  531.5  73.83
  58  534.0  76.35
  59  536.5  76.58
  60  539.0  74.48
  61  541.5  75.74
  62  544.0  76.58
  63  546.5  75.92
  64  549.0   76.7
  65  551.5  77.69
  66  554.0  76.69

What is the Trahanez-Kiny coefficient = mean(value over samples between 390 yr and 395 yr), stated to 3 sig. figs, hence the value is 80.2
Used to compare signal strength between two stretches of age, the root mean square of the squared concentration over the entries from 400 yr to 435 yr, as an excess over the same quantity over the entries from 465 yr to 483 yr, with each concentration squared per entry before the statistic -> 931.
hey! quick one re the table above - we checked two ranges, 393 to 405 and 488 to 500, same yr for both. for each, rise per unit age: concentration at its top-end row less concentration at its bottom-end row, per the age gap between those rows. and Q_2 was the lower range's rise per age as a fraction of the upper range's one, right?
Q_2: -3.0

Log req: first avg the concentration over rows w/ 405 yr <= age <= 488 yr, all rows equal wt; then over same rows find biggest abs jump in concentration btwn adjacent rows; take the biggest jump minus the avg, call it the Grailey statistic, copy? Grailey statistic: -72.6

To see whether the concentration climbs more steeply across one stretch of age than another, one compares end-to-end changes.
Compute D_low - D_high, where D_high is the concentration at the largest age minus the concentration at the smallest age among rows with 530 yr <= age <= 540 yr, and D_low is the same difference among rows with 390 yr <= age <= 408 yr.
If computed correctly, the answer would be 1.0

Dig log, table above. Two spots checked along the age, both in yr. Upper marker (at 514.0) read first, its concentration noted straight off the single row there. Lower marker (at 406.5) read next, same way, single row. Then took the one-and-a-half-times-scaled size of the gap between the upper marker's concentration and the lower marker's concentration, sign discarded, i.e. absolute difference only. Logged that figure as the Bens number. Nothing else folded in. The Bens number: 12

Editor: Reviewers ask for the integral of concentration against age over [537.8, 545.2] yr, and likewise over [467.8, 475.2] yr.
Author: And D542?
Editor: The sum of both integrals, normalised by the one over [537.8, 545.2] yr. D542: 1.99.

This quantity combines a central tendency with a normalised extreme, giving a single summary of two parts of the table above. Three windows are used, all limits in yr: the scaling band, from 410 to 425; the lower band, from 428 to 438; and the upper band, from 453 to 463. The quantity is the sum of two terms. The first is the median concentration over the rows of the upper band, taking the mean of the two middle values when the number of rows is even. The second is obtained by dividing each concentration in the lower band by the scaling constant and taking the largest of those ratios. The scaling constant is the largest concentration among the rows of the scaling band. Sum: 77.1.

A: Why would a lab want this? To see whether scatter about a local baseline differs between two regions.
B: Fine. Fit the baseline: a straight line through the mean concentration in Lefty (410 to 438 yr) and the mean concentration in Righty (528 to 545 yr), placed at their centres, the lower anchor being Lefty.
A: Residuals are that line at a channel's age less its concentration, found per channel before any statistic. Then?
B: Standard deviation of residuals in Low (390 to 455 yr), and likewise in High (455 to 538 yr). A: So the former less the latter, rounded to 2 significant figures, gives 1.5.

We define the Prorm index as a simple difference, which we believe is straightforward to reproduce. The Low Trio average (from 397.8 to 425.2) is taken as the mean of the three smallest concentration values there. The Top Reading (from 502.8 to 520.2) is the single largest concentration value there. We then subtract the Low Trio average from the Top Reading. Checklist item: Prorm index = -2.9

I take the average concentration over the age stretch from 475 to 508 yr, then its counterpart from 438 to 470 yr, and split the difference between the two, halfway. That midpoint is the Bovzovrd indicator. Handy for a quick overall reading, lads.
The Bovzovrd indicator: 75.5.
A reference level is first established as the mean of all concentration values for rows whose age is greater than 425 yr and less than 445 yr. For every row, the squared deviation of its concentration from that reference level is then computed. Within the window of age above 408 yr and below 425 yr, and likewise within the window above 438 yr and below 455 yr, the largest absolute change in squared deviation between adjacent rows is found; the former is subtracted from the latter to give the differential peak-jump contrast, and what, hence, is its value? -5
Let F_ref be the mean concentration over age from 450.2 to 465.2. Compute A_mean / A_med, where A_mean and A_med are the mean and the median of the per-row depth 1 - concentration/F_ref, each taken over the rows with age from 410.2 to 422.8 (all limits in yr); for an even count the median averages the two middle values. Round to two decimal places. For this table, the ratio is 0.82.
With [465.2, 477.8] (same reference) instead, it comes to 0.92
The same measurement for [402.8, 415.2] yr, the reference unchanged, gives 1.19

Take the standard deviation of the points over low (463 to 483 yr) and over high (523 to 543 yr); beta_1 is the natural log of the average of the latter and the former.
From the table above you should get 0.1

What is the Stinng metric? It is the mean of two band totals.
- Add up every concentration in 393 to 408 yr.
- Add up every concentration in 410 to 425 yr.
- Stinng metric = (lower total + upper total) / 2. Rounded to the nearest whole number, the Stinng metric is 490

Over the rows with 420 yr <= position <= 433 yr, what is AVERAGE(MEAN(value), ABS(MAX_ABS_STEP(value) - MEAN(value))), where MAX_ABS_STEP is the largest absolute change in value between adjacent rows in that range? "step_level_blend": 78.0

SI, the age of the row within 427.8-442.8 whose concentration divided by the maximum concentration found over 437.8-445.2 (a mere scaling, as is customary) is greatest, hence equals 431.5 yr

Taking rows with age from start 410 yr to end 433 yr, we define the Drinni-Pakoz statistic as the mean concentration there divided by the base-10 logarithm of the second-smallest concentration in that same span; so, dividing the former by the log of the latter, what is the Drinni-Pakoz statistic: 41.9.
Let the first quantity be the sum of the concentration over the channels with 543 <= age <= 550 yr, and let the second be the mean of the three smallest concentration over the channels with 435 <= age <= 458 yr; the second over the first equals 0.32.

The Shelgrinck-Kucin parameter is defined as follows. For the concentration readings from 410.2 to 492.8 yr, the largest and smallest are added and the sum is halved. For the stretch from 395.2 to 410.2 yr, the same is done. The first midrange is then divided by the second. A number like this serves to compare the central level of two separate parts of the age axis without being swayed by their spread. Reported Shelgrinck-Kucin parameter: 0.91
